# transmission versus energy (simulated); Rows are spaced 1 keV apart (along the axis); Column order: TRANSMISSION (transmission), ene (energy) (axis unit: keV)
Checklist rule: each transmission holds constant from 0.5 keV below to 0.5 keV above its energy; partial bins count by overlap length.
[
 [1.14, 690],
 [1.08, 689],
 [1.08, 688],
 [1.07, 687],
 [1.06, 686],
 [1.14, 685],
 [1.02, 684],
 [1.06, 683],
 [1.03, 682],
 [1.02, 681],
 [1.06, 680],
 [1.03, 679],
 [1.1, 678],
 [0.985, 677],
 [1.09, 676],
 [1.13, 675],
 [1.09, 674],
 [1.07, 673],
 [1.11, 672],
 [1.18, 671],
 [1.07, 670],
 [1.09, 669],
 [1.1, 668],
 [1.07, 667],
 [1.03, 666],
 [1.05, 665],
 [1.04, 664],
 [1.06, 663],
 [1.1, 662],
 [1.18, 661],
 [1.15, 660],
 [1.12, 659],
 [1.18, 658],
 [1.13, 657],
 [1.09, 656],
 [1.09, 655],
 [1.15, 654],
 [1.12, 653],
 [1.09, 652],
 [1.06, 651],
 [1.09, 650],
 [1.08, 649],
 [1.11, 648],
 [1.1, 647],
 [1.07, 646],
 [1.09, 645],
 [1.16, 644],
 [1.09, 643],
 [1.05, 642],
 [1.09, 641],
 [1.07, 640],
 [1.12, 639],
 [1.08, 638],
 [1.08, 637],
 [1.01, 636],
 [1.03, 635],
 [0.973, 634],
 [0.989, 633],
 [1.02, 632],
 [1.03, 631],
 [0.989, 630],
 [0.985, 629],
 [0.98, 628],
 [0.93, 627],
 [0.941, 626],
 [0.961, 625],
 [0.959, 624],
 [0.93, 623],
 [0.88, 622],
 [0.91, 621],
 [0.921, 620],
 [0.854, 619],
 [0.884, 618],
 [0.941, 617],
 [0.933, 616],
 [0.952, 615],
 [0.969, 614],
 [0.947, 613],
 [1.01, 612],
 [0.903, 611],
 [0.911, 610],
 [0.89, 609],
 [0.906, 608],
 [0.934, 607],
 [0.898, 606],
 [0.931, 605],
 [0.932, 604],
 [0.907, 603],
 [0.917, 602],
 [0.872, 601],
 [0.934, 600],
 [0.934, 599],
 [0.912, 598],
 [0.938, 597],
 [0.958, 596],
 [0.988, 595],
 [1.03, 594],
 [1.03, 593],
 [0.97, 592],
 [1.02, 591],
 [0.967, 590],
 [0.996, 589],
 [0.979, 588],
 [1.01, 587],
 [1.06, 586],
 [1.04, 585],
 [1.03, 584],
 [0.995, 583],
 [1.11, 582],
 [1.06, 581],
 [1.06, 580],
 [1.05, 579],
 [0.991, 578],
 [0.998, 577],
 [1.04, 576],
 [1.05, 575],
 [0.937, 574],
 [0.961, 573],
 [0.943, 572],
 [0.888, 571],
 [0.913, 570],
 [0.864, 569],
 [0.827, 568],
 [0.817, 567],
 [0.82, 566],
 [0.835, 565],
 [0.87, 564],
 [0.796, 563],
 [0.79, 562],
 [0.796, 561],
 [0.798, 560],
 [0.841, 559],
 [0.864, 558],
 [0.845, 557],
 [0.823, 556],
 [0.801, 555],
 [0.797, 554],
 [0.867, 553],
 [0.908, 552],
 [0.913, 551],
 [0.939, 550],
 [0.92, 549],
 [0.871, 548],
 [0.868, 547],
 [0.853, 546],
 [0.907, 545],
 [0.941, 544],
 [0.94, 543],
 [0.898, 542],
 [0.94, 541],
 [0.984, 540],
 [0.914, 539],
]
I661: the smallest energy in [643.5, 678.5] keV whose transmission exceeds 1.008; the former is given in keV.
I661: 644 keV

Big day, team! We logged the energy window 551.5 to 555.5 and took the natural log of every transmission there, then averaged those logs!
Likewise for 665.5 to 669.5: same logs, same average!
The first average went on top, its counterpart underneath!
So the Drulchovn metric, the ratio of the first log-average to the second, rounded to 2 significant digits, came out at -2.5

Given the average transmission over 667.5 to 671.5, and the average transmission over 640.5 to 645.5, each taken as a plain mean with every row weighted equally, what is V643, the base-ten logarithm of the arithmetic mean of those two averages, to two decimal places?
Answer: 0.04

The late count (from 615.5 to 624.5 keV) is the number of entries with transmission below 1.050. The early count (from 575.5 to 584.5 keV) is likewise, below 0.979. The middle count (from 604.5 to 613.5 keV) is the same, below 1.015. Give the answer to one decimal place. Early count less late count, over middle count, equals -1.0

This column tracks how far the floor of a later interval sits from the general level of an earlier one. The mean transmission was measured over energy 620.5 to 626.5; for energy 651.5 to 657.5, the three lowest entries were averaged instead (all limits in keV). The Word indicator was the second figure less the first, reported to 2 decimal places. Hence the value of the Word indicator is 0.16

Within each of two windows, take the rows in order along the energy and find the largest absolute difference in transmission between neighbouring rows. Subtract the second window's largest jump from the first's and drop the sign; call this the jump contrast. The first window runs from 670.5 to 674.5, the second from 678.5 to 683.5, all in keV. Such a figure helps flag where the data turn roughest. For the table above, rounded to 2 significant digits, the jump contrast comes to 0.030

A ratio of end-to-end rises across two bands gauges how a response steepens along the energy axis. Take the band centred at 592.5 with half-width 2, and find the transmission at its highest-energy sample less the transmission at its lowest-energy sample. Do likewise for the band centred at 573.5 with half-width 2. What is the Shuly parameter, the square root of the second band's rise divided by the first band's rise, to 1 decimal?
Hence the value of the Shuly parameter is 3.3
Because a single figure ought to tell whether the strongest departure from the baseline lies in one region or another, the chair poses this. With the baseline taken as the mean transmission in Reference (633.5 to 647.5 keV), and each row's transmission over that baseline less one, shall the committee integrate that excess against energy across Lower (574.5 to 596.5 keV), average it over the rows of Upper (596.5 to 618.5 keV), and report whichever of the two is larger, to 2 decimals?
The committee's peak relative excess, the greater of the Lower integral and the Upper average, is -0.14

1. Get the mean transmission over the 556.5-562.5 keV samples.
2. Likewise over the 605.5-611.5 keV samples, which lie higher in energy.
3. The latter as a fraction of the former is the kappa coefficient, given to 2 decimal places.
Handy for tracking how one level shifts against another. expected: 1.10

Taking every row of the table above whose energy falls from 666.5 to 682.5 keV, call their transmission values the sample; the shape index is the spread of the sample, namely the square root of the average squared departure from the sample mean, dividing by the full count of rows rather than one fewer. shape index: 0.045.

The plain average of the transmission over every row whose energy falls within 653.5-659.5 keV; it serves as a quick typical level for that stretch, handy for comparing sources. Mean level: 1.13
